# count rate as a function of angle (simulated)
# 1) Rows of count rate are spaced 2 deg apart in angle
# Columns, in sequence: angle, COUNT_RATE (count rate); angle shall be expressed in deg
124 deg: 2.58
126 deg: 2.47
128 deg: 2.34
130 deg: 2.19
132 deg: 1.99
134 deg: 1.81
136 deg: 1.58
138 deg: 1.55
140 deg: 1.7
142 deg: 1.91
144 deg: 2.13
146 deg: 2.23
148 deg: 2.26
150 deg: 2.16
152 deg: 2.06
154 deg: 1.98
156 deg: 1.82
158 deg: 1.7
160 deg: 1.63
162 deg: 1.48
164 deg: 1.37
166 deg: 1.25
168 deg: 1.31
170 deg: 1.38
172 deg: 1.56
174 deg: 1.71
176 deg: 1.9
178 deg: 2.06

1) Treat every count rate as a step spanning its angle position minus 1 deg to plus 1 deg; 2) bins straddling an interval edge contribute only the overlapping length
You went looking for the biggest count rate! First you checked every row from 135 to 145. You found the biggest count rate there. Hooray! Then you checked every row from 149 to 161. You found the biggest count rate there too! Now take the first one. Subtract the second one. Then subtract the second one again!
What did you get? -2.2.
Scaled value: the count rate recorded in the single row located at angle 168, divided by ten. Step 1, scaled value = 0.131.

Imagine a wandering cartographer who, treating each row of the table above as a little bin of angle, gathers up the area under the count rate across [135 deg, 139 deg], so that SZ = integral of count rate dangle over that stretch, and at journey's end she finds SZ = 6.3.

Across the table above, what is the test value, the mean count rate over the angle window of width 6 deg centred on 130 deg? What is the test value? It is 2.17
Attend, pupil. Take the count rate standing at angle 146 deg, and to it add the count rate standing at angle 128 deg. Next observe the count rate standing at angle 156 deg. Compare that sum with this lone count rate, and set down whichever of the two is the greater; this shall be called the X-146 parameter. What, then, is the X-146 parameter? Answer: 4.6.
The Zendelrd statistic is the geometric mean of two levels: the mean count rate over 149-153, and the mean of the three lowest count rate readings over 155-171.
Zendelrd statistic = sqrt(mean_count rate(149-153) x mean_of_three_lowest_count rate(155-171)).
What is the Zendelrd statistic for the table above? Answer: 1.66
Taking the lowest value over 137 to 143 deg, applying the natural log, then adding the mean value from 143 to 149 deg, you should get 2.64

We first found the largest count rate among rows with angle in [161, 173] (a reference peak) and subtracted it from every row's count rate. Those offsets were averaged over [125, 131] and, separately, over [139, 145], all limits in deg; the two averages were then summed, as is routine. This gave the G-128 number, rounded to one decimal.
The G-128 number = 1.1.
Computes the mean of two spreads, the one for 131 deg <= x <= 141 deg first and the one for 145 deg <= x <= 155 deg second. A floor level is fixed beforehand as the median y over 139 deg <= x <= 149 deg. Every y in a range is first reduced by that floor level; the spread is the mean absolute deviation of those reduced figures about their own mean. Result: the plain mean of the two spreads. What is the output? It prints 0.12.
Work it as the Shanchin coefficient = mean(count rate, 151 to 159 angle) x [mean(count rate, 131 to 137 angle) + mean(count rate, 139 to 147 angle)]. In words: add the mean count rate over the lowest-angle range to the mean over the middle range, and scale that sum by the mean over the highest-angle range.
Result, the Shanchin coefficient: 7.2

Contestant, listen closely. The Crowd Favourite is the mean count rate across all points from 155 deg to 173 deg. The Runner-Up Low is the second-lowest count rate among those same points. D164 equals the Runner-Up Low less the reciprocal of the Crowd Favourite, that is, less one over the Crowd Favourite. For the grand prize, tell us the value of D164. 0.64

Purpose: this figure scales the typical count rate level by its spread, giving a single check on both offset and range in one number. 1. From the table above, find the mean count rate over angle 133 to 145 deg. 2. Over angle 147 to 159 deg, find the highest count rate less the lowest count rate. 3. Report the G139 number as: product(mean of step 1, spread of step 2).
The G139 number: 1.00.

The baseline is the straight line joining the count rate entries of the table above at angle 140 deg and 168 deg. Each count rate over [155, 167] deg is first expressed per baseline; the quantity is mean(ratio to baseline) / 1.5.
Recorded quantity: 0.73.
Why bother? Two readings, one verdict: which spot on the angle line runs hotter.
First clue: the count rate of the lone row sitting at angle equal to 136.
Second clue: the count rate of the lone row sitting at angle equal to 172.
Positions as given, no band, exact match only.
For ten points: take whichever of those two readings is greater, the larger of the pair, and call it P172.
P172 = 1.6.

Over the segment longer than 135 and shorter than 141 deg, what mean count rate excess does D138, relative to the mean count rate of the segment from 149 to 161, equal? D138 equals -0.3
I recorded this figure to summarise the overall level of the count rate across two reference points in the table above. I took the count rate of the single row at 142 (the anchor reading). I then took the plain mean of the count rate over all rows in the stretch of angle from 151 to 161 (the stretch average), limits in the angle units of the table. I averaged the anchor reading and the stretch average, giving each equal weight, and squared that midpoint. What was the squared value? 3.5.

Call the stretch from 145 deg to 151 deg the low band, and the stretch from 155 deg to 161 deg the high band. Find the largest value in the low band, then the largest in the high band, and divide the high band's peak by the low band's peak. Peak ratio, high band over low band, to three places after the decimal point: 0.805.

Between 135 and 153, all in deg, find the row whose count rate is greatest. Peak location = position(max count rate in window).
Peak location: 148 deg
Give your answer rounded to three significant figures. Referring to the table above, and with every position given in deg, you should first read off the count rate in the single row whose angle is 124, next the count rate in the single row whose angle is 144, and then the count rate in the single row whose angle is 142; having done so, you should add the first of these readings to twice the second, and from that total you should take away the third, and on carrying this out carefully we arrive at 4.93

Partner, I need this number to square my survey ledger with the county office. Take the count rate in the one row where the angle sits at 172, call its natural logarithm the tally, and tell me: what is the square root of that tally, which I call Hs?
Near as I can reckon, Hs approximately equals 0.67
